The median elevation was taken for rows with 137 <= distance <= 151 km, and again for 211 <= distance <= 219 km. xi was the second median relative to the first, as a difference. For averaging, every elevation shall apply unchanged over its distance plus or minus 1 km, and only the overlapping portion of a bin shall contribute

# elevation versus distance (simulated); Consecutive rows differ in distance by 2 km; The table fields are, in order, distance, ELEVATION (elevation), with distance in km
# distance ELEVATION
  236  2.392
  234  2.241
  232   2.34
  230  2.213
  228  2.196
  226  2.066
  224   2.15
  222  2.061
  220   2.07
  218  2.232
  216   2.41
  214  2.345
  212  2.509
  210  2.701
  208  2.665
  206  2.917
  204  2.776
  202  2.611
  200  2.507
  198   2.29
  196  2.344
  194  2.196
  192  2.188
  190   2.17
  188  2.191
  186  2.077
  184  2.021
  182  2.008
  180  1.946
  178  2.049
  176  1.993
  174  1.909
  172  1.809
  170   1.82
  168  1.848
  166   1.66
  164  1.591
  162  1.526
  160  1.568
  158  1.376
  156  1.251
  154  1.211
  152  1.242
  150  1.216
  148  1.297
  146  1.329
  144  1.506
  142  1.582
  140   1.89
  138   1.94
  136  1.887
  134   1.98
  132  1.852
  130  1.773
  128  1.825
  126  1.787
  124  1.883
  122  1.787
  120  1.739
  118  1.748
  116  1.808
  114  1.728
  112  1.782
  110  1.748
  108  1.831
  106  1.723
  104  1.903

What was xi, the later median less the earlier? 0.9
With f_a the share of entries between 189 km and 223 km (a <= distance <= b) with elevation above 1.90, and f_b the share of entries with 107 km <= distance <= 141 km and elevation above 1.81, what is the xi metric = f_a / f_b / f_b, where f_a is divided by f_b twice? 4.5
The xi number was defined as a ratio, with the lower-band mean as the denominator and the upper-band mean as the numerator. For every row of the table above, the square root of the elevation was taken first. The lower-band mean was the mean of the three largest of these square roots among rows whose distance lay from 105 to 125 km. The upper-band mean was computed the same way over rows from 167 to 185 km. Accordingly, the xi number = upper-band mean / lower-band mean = 1.05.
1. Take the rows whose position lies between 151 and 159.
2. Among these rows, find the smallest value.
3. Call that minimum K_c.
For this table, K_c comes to 1.211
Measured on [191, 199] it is 2.188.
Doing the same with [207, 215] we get 2.345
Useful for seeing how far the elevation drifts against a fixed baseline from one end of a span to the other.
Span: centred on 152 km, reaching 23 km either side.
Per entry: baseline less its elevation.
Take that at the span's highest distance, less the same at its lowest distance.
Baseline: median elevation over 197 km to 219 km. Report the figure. -0.14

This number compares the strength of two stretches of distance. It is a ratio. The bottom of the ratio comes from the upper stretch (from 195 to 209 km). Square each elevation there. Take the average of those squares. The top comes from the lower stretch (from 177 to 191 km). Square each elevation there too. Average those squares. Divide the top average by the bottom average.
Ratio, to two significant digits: 0.63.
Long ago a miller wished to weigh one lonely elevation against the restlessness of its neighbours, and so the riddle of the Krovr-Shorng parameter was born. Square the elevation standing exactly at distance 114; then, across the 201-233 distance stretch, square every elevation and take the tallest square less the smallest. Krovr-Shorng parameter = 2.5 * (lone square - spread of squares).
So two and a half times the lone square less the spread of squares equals -3.2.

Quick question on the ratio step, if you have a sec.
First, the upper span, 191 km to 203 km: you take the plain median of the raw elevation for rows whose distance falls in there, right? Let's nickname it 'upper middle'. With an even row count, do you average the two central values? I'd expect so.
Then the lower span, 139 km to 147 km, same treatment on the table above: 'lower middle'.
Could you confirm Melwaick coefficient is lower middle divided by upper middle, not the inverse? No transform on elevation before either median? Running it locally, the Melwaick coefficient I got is 0.67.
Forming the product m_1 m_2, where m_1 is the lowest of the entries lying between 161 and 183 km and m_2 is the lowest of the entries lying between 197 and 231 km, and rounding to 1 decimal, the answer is 3.1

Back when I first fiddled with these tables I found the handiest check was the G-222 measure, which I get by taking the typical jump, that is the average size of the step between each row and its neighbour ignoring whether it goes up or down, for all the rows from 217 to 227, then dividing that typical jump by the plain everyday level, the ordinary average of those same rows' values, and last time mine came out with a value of 0.041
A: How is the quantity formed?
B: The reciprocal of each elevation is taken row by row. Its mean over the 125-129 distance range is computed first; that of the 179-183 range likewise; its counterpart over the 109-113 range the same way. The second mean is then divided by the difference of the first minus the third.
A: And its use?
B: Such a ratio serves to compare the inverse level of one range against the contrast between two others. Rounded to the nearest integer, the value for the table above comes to -39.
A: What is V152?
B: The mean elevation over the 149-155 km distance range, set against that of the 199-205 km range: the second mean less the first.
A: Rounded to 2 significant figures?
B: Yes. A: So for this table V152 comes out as 1.4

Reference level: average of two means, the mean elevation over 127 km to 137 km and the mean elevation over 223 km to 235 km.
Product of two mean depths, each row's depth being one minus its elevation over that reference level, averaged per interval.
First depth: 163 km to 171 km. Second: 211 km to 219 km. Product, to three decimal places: -0.025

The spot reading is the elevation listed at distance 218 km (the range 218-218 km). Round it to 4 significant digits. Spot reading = 2.232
